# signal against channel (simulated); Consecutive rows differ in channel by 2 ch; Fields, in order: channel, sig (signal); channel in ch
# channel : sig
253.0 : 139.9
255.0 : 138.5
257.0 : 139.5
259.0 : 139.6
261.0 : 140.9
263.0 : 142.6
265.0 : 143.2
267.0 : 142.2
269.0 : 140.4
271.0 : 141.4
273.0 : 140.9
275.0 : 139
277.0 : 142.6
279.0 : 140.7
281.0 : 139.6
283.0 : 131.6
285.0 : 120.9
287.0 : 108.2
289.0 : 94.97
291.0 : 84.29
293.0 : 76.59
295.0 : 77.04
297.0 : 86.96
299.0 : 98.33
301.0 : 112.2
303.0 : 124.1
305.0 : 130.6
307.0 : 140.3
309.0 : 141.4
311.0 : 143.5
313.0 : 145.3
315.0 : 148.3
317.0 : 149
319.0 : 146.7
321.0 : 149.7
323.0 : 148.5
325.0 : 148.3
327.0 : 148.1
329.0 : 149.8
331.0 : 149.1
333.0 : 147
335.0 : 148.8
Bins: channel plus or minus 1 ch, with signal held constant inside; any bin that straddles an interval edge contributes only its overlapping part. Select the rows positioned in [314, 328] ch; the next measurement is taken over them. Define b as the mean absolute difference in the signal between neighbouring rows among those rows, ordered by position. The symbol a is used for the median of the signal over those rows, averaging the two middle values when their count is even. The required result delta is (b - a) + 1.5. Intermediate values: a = 148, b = 1.3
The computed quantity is -146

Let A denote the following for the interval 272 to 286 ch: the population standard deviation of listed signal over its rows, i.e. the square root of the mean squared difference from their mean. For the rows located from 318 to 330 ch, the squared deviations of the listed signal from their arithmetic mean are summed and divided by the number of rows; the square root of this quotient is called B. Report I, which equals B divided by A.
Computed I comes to 0.1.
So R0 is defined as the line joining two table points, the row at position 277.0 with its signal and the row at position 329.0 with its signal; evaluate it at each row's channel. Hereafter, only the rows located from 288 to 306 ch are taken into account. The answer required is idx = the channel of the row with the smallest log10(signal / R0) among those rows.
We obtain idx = 293.0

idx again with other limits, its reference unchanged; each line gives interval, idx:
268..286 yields 285.0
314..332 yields 319.0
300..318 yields 301.0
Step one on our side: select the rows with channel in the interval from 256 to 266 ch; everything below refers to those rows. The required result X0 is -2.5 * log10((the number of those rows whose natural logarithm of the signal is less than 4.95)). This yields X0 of -1.2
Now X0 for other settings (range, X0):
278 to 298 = -2.5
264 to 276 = -1.2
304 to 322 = -0.8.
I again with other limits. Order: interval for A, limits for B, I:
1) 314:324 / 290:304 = 16.9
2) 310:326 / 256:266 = 0.8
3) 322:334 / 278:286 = 9.2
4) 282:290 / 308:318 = 0.2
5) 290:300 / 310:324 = 0.3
